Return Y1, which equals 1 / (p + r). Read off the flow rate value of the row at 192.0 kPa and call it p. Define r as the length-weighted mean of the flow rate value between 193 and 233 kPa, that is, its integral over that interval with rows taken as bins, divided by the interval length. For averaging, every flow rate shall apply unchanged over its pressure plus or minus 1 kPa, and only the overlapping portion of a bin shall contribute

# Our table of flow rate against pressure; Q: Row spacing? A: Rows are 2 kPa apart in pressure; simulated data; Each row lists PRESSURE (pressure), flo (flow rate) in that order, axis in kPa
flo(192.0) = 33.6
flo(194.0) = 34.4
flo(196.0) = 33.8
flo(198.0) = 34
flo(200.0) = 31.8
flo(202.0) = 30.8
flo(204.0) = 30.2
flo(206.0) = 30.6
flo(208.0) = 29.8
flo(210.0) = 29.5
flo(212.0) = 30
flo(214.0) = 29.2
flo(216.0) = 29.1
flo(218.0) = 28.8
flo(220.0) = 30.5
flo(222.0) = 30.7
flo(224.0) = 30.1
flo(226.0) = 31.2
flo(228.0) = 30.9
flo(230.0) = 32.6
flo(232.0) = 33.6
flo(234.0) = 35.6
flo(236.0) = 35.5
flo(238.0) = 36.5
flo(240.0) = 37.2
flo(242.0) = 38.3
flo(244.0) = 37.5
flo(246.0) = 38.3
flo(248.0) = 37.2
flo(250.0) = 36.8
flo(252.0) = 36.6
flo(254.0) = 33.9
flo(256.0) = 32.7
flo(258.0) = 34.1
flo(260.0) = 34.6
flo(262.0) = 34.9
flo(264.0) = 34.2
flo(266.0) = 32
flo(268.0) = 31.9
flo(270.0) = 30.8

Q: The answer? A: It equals 0.0155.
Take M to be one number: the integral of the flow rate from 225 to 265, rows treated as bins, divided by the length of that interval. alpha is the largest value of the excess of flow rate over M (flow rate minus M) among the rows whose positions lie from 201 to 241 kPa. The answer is 2.1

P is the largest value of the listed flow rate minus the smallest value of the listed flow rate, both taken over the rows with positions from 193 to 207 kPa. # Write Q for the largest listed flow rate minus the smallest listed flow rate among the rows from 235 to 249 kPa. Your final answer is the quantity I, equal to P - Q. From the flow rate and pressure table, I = 1.4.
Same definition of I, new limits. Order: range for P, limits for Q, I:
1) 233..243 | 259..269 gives -0.2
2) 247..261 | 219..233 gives 1.0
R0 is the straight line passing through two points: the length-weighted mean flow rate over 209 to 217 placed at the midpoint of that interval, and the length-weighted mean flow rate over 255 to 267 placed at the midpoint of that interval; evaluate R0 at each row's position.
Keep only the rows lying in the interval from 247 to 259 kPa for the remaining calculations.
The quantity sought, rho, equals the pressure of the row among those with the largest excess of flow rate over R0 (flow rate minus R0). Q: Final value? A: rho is 248.0 kPa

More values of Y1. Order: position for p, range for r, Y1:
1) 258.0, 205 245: 0.0150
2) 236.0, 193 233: 0.0150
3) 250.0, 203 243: 0.0145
